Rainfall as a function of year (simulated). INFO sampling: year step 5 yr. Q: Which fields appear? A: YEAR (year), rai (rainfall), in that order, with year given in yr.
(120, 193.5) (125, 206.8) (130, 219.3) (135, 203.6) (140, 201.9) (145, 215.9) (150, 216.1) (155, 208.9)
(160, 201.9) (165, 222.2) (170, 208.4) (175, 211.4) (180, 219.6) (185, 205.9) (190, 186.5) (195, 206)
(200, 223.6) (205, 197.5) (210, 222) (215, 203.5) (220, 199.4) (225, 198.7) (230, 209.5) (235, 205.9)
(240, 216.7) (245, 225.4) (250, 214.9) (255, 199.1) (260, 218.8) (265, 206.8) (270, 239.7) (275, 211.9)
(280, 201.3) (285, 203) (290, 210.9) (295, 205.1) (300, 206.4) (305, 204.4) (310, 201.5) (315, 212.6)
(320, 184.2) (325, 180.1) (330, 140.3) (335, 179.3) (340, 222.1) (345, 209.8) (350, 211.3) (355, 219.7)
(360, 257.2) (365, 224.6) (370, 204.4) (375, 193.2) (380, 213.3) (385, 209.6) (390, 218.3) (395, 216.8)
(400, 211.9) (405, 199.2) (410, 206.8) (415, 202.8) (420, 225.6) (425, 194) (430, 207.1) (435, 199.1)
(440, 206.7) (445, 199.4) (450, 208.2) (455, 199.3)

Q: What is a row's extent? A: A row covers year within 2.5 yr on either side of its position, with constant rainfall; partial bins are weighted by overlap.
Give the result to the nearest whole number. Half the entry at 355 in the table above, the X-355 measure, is 110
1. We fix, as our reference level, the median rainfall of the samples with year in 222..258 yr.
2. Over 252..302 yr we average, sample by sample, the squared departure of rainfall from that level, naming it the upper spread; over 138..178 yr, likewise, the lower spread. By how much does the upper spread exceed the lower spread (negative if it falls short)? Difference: 80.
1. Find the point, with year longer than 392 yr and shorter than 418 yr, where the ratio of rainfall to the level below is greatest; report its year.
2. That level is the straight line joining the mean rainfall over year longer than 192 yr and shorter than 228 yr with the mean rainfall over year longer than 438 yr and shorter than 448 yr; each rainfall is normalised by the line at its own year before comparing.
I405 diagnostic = 395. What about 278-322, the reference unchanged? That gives 315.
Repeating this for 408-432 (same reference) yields 420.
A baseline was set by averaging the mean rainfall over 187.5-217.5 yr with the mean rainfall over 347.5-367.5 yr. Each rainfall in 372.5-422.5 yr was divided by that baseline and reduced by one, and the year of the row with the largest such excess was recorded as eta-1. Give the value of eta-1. 420 yr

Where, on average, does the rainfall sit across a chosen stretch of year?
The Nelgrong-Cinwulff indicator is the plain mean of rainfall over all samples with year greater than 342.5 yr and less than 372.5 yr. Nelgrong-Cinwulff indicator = 221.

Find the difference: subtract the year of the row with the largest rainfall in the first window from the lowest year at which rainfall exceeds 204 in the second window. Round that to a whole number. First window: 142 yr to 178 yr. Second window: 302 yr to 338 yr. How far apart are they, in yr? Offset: 140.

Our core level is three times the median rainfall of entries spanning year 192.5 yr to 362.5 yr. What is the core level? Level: 620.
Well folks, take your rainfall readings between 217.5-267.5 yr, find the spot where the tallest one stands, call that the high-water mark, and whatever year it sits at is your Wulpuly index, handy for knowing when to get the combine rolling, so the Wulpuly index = 245 yr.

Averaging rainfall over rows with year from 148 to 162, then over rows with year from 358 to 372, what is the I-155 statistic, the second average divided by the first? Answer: 1.09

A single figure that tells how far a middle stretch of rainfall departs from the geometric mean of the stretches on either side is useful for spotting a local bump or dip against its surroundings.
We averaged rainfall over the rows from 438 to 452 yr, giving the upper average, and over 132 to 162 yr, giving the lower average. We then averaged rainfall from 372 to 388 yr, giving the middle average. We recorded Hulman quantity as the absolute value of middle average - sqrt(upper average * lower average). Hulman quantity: 1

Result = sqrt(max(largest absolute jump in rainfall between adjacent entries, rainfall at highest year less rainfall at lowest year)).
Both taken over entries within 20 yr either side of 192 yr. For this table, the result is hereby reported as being 5.1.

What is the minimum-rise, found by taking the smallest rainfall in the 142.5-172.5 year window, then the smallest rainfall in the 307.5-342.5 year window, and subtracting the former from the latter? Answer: -62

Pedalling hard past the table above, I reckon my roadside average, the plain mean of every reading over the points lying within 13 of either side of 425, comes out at 206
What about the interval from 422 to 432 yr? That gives 201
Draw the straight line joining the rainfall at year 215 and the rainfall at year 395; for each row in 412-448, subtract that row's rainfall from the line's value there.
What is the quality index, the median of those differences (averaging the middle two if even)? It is 15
